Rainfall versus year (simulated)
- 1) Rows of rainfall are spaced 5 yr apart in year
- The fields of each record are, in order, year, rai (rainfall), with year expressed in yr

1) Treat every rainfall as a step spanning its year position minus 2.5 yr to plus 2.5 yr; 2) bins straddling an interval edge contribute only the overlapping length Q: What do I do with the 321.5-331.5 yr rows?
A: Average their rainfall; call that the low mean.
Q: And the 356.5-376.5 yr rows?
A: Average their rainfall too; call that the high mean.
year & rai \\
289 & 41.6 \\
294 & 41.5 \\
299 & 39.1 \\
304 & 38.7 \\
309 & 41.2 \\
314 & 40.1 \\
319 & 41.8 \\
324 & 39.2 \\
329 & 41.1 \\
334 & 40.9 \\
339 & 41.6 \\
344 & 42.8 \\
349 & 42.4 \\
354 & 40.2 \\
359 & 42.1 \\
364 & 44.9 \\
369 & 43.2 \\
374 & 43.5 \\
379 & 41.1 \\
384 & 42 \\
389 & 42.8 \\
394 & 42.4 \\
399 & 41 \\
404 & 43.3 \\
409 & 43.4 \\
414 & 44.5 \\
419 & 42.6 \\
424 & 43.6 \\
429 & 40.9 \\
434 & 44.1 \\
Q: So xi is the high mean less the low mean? 3.3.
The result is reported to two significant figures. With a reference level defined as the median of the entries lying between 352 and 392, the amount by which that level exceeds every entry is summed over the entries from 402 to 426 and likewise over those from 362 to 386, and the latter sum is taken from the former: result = -2.7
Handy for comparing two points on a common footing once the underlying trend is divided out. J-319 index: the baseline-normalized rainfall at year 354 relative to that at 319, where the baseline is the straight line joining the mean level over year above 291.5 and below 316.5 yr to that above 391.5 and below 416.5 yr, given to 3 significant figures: 0.939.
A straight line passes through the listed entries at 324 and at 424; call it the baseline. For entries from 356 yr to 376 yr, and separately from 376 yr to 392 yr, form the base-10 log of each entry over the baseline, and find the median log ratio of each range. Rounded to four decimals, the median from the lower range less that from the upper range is 0.0195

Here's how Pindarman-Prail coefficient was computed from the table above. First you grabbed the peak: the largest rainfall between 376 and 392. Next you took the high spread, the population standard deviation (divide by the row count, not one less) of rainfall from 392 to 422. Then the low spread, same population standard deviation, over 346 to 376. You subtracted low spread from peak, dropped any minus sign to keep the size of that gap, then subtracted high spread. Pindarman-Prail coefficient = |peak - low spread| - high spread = 40.3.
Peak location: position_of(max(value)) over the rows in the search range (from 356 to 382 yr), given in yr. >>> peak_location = 364 yr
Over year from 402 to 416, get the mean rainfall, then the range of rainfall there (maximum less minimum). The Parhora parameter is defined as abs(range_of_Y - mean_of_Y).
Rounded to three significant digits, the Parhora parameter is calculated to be 42.5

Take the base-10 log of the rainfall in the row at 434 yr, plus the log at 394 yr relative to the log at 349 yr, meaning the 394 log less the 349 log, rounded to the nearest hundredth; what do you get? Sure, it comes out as 1.64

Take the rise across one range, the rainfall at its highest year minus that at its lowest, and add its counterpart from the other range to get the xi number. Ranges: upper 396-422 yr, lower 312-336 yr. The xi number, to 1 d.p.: 2.4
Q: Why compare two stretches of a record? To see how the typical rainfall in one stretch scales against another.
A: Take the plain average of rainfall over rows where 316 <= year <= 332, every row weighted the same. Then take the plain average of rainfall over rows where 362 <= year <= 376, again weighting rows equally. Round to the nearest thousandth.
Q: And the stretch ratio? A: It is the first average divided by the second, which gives 0.928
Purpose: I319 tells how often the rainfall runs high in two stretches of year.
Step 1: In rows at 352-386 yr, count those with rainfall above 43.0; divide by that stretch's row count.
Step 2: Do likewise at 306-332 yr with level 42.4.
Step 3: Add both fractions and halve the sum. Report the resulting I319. 0.21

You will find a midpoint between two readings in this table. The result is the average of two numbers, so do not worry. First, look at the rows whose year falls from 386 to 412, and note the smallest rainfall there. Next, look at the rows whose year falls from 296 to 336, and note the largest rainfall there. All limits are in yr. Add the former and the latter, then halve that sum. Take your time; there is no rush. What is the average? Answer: 41.4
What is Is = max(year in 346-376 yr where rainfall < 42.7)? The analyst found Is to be 359 yr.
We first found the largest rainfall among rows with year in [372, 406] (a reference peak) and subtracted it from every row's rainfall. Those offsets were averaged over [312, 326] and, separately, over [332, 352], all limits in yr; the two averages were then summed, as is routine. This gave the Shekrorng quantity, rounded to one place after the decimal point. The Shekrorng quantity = -4.7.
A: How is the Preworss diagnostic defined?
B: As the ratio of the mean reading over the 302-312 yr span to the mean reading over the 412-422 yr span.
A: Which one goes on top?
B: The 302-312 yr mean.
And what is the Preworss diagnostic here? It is 0.92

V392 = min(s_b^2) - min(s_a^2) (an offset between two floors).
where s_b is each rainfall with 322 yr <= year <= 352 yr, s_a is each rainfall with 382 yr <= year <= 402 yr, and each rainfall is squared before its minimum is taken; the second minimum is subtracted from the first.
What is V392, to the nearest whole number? -144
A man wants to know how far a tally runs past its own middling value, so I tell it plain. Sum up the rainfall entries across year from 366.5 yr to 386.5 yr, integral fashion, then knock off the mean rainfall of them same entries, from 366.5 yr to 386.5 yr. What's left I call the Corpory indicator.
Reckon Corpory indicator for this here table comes 807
